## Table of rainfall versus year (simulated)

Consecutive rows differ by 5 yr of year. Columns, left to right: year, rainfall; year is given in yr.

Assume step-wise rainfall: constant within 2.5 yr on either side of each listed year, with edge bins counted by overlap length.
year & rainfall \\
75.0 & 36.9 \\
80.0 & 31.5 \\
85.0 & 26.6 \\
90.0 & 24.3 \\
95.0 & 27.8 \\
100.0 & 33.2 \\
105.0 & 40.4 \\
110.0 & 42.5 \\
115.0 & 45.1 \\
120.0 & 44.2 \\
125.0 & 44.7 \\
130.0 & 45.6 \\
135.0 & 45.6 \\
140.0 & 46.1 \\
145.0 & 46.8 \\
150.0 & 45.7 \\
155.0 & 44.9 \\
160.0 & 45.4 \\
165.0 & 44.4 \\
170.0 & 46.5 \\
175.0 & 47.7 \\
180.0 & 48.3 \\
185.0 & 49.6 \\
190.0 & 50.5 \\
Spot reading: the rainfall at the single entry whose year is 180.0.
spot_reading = 48.3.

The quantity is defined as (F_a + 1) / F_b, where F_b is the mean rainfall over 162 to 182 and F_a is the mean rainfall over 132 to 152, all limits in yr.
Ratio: 1.01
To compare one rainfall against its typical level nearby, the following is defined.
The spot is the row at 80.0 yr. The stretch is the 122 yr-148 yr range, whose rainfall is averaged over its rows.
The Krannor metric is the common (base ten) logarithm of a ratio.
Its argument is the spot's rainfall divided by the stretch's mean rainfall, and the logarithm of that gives -0.16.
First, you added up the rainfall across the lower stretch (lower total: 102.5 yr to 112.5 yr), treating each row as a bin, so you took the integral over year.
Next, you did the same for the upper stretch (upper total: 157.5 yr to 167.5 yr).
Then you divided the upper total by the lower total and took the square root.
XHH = 1.04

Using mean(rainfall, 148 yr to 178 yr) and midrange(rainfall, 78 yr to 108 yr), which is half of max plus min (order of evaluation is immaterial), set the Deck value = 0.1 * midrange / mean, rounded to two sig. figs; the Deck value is 0.071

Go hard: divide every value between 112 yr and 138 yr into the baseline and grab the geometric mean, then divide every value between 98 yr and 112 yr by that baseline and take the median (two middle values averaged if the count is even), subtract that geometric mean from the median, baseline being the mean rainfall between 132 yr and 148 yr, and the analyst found -0.15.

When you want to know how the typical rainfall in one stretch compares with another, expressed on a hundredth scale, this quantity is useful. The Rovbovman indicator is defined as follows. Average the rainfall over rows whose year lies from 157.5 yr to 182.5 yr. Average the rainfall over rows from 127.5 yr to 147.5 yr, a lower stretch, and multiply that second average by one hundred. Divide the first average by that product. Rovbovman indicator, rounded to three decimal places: 0.010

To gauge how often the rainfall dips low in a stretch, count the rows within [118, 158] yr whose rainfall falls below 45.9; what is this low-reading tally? 6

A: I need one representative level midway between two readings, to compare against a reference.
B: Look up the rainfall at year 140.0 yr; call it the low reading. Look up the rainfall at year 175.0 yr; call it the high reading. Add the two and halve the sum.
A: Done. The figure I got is 46.9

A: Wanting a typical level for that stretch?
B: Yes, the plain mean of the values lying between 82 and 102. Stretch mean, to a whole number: 28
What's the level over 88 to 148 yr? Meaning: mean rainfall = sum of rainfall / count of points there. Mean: 41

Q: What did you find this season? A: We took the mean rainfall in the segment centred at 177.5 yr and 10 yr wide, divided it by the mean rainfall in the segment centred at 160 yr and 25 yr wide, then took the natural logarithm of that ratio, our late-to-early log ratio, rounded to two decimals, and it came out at 0.06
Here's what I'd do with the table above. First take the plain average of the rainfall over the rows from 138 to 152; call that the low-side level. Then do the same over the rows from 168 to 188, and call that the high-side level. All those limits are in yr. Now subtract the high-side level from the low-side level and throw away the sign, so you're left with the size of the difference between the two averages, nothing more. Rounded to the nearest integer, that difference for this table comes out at 2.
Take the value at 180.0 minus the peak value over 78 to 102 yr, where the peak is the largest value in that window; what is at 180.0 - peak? 15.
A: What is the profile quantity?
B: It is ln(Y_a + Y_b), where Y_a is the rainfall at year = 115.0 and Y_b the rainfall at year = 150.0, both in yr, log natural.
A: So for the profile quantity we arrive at 4.51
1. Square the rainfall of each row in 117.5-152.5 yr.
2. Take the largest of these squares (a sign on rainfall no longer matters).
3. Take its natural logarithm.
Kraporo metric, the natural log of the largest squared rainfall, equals 7.69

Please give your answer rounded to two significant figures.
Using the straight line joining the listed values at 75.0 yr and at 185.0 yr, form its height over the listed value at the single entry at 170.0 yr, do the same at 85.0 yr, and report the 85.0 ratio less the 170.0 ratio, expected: 0.40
